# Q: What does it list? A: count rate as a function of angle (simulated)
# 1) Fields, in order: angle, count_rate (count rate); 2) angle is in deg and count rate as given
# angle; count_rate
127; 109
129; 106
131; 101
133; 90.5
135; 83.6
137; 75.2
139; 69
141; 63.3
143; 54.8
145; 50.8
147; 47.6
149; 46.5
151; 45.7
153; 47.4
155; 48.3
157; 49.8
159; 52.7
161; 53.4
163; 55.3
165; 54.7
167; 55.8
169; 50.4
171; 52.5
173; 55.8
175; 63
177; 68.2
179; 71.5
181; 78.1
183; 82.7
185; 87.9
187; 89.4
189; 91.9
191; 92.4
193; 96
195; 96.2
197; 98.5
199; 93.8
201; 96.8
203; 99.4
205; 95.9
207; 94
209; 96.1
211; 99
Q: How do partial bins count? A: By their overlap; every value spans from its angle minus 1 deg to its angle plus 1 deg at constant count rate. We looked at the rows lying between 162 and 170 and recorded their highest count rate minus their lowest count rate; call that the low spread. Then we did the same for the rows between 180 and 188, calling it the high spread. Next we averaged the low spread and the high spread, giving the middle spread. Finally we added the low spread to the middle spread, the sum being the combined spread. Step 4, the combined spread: 14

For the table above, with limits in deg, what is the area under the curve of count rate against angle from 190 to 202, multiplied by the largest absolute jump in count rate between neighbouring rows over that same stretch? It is 5393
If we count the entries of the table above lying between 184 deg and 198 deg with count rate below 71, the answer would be 0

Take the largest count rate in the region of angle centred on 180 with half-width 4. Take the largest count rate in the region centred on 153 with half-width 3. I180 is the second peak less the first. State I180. -34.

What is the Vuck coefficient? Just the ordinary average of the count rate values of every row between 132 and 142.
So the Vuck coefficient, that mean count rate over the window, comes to 76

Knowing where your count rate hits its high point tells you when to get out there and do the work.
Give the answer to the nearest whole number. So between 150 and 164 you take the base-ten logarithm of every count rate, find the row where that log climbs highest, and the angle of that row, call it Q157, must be 163 deg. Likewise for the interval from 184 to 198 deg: 197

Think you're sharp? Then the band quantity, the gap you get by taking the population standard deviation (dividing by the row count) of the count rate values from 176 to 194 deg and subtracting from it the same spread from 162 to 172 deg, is 7.2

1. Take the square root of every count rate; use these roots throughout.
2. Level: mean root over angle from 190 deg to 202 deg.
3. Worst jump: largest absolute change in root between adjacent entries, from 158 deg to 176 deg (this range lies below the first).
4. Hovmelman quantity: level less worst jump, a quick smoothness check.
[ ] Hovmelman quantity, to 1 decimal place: 9.3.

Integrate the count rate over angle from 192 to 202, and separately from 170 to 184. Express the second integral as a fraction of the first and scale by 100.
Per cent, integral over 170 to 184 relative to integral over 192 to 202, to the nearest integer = 98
